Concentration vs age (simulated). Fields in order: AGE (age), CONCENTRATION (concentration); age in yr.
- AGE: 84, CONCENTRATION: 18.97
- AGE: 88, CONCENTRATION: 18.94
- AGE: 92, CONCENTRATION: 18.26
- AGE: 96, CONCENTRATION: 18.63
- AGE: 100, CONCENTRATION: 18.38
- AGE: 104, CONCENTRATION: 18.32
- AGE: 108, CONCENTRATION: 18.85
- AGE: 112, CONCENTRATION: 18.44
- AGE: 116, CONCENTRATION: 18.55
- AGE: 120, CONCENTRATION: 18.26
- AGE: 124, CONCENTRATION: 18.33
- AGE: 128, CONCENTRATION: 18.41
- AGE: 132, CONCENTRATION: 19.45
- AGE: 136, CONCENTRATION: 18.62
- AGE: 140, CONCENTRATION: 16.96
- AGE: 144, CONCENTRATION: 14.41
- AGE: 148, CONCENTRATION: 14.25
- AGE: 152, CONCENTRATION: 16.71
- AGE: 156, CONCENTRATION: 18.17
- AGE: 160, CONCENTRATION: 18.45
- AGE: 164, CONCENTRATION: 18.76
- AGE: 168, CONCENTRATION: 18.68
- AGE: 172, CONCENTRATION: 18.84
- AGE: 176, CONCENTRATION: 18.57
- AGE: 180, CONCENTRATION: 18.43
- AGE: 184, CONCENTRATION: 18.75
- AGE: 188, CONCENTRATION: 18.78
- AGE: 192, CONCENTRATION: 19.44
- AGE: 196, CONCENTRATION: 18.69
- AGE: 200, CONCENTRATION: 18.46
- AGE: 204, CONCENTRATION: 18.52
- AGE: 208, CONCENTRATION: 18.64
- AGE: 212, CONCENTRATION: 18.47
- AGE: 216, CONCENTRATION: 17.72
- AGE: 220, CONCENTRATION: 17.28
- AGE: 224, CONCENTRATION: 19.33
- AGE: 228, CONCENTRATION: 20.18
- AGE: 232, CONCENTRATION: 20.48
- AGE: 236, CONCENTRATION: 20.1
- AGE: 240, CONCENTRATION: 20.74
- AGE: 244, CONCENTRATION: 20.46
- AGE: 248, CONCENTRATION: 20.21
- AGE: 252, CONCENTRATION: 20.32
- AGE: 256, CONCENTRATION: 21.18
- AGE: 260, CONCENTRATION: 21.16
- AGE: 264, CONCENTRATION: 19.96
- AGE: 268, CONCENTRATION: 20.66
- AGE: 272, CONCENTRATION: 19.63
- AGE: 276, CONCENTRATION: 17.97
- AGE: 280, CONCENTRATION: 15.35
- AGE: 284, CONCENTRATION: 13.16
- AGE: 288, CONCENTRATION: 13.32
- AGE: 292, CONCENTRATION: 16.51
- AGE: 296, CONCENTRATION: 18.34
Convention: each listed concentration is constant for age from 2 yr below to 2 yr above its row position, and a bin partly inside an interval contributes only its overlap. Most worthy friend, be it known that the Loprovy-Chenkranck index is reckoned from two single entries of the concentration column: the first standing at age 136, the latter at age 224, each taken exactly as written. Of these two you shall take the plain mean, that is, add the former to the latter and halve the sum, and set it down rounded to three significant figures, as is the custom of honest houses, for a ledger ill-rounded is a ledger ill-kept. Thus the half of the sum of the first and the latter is 19.0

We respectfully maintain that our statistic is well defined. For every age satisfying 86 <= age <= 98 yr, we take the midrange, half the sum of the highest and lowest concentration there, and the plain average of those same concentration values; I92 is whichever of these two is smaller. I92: 19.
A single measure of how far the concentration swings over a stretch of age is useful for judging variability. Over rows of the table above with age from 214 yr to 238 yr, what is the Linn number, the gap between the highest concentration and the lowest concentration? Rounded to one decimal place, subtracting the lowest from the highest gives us 3.2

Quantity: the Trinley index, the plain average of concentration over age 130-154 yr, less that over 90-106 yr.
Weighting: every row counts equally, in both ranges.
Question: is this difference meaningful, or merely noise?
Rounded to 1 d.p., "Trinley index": -1.7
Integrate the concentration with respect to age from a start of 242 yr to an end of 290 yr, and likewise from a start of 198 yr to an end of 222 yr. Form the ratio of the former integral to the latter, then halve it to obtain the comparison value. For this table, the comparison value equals 1.0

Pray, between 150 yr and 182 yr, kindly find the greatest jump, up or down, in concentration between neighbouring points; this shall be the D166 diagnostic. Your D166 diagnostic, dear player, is 1.5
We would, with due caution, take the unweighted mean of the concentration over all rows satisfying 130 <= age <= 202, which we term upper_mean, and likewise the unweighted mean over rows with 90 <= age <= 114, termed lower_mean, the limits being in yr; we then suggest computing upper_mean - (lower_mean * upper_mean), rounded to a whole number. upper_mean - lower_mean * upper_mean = -315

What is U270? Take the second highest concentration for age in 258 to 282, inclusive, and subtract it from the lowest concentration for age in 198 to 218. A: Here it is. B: -2.9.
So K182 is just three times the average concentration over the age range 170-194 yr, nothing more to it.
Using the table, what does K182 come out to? 56.4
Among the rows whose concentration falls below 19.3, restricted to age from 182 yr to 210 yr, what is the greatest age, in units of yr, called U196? 208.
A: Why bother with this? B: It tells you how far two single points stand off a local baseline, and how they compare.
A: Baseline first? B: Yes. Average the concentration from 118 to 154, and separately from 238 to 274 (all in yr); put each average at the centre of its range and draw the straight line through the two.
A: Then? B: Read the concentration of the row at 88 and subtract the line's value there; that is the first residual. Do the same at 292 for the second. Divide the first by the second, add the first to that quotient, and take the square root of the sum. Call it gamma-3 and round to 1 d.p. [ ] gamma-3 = 1.5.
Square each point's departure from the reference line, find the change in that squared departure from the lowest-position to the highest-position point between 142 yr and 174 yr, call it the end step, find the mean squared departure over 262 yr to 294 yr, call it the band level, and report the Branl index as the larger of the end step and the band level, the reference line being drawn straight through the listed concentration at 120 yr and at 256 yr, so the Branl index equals 30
